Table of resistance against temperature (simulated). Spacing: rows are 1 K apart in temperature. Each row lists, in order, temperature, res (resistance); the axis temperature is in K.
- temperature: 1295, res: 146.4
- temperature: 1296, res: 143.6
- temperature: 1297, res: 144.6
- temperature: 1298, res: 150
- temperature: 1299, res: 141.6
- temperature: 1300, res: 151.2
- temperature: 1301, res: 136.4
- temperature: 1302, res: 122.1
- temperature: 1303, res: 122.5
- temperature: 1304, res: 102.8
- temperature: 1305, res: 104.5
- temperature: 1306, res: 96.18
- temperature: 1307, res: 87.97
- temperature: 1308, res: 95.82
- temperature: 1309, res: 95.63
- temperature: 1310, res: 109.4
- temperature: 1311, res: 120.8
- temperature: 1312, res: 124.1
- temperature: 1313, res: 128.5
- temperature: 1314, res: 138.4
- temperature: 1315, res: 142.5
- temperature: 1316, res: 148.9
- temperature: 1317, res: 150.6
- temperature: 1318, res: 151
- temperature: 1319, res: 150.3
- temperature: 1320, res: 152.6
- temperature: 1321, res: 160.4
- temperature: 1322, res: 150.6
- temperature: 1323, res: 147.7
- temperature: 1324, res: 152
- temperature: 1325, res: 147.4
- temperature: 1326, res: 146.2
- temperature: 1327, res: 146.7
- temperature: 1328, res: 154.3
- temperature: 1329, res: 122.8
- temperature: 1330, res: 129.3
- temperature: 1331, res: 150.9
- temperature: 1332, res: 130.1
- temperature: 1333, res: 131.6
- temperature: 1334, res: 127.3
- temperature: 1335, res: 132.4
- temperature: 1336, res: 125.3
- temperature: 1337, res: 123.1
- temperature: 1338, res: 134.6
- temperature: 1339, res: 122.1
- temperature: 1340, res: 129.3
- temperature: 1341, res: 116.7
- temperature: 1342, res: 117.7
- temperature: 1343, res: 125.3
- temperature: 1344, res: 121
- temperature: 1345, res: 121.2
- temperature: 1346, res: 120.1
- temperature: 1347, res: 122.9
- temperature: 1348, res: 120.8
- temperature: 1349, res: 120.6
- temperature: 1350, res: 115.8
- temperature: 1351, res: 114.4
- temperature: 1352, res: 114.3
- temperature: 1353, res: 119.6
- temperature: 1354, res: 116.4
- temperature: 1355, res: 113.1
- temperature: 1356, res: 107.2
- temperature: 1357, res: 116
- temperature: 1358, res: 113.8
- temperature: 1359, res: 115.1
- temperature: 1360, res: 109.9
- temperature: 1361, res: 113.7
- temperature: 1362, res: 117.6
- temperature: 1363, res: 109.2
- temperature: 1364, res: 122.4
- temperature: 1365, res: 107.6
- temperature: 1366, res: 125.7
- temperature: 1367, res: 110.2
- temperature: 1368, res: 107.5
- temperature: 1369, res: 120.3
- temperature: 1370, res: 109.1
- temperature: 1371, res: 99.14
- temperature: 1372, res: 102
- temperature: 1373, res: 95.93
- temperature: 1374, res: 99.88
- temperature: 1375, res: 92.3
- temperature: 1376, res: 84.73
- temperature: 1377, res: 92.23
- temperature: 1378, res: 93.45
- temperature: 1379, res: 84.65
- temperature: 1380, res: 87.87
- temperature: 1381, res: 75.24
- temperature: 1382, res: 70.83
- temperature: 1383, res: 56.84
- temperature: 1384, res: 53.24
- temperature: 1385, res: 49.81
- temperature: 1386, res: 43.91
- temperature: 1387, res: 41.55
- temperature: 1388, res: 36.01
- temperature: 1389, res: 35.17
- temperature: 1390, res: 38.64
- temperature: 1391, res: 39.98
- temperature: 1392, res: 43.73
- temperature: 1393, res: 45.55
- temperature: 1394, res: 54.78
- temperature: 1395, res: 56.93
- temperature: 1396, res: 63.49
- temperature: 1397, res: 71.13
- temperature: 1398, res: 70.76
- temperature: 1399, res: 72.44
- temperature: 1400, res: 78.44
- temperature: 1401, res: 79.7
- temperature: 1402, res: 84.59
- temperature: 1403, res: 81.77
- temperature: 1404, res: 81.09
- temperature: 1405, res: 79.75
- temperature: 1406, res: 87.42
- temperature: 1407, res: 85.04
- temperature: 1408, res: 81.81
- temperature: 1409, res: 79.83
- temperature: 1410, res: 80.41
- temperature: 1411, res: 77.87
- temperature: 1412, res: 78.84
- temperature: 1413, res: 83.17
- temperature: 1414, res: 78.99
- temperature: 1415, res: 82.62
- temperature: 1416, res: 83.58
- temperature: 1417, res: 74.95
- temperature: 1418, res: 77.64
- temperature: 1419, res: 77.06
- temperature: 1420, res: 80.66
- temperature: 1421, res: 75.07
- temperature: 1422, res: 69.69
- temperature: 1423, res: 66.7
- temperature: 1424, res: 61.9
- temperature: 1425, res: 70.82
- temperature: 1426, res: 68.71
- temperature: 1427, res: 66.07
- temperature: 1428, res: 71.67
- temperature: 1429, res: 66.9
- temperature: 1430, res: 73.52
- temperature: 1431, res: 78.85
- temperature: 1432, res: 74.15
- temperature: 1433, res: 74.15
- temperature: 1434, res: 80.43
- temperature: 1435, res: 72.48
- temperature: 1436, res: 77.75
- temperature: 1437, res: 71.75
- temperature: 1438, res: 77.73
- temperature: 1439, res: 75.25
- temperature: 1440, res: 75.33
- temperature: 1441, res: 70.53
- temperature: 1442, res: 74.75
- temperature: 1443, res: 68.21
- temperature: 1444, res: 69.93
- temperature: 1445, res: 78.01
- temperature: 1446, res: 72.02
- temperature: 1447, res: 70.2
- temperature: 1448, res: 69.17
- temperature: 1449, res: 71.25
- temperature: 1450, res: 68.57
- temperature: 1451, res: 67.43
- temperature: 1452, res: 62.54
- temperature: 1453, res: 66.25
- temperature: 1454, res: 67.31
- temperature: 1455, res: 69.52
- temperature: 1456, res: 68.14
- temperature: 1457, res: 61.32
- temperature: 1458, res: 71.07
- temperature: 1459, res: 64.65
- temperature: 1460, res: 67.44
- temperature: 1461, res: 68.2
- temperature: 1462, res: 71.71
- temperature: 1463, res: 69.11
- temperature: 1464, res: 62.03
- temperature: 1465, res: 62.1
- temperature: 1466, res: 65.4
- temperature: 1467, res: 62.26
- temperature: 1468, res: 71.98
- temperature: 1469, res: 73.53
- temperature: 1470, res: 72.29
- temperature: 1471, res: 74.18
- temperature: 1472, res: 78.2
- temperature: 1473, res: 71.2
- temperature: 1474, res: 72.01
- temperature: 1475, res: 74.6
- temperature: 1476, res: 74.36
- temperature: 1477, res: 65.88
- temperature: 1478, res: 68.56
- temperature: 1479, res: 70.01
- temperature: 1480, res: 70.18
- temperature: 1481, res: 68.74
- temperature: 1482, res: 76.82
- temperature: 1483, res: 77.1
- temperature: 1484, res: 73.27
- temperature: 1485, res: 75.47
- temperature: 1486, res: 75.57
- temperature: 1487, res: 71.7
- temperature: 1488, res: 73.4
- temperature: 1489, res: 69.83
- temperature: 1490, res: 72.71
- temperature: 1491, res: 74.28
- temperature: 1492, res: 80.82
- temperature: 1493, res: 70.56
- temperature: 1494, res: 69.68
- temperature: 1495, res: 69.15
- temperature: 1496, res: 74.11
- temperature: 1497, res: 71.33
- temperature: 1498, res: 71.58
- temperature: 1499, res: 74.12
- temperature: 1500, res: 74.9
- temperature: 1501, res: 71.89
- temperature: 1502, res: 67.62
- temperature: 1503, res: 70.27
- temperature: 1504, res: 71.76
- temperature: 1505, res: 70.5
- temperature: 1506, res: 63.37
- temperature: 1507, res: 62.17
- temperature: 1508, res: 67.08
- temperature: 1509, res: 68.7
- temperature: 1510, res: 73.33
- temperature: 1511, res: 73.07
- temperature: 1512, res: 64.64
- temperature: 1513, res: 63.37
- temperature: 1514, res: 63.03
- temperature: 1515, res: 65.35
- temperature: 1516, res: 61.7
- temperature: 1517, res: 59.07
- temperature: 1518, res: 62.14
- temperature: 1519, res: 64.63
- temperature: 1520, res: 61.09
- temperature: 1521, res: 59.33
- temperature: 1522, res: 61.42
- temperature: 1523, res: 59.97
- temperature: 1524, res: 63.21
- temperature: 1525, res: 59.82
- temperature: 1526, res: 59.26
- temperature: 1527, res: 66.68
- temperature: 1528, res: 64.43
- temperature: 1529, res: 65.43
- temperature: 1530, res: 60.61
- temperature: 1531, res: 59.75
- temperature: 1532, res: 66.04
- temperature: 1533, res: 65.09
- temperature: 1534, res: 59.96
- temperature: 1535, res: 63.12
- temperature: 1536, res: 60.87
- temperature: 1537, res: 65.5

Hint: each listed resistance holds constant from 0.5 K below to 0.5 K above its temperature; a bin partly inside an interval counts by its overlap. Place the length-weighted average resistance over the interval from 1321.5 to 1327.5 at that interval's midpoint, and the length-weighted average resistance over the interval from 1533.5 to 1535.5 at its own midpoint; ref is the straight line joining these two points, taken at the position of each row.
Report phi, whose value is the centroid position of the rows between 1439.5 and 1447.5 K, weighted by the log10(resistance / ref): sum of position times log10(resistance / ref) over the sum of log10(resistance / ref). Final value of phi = 1443.5 K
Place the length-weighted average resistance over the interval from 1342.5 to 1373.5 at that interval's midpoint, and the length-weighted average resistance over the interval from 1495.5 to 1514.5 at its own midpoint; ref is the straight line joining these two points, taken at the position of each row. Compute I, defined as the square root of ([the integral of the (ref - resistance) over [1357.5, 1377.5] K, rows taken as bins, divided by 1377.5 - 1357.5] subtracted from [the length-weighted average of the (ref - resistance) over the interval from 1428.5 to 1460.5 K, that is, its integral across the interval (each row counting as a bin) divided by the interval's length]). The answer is 3.6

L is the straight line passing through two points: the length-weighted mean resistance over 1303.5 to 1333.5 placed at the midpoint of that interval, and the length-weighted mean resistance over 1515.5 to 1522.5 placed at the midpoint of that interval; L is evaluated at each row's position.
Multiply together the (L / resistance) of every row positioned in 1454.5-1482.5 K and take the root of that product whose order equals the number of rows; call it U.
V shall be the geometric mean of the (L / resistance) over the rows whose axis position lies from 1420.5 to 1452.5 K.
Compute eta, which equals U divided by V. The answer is 0.90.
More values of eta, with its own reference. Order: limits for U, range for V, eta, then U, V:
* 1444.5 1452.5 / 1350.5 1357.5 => 1.18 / 1.24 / 1.05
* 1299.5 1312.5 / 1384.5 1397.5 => 0.54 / 1.22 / 2.29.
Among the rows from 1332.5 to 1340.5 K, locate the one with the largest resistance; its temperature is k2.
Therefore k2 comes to 1338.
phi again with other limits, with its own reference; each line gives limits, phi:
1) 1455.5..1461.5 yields 1458.4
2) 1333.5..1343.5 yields 1338.8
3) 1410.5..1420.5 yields 1415.5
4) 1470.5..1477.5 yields 1474.2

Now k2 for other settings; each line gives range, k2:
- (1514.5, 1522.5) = 1515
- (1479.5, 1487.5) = 1483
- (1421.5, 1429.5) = 1428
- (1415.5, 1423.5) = 1416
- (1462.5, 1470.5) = 1469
